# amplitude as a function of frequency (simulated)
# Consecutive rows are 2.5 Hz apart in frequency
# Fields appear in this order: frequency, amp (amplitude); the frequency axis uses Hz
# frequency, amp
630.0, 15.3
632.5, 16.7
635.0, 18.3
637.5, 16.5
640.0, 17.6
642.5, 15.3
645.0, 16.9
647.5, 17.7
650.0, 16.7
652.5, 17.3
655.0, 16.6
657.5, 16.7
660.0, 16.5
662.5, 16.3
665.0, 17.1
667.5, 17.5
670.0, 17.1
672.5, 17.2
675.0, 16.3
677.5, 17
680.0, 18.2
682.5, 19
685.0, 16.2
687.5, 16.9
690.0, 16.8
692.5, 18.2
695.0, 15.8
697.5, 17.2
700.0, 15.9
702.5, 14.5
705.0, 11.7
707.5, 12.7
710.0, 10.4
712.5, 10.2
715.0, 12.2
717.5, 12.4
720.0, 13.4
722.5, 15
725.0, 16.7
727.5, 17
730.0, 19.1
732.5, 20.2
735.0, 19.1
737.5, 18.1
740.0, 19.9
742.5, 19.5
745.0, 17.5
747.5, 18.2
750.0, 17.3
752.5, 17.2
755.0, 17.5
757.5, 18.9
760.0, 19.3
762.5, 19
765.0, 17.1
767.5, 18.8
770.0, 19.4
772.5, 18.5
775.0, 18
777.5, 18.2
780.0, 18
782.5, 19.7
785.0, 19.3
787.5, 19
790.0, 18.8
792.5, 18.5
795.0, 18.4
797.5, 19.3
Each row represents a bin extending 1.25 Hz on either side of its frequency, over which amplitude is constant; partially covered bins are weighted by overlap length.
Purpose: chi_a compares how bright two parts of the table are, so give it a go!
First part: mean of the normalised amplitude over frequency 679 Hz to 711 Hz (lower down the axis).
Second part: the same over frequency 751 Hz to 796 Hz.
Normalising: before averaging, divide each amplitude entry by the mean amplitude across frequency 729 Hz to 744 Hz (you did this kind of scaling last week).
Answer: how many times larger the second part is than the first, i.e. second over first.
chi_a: 1.18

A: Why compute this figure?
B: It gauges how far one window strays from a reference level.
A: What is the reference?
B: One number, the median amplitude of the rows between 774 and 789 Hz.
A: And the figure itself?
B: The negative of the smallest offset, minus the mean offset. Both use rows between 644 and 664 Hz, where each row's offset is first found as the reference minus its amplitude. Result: -2.7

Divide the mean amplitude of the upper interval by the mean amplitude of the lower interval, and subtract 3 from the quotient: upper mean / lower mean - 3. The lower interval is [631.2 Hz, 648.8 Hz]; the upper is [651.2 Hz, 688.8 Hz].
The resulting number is -2.00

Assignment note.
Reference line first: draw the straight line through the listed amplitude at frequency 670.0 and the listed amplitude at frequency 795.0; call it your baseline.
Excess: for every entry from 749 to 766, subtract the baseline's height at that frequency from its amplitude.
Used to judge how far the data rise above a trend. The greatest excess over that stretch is 1.3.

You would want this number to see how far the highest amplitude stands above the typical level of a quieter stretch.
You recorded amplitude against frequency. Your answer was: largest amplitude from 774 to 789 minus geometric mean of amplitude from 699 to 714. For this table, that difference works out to 7.3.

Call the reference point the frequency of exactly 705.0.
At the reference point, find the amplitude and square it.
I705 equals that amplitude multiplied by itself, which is 137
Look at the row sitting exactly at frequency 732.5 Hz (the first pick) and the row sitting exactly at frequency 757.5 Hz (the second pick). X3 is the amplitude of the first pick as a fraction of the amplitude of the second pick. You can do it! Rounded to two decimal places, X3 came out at 1.07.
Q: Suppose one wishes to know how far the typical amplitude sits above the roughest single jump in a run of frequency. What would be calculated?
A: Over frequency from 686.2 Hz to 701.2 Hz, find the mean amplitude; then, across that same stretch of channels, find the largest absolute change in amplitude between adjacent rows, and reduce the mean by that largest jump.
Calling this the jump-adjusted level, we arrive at 14.4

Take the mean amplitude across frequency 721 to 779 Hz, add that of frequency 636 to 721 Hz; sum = 34.1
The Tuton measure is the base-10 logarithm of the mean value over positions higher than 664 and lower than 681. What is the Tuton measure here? 1.24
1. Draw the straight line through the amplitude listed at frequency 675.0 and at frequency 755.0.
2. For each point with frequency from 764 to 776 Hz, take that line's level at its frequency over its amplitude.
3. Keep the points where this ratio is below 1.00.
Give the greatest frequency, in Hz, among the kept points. 775.0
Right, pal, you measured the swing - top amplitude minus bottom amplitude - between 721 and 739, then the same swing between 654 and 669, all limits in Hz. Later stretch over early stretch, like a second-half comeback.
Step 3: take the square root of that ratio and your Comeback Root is 2.1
